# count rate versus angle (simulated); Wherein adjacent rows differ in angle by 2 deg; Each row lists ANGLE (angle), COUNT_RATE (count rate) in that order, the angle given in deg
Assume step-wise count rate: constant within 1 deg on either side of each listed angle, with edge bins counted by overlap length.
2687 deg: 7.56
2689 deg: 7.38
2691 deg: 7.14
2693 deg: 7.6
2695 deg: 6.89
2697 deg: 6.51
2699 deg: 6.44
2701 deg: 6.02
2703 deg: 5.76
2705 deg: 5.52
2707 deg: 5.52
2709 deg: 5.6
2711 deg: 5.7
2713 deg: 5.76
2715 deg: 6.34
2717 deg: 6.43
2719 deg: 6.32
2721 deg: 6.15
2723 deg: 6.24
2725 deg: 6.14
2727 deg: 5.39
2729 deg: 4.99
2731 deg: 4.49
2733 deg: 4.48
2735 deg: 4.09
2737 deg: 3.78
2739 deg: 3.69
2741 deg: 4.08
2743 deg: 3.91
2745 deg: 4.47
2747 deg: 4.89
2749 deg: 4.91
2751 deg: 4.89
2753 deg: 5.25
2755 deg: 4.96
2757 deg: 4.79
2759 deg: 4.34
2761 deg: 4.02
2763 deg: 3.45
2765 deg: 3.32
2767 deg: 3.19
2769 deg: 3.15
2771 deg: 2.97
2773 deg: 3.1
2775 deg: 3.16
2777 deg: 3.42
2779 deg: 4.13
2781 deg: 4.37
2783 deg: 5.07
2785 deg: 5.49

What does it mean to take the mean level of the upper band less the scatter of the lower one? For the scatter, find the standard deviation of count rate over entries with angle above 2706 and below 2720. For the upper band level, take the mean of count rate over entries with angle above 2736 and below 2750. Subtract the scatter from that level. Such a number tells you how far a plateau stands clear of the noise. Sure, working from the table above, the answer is 3.9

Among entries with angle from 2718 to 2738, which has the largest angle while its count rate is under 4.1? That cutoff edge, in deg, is 2737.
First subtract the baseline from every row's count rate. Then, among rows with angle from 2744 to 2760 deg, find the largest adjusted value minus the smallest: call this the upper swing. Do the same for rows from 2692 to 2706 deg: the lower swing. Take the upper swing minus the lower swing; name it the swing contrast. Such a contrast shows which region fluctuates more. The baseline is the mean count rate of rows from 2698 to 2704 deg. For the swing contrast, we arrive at -1.2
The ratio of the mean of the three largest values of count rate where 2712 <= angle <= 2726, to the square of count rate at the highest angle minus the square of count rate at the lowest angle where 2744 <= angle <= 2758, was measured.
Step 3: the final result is 2.1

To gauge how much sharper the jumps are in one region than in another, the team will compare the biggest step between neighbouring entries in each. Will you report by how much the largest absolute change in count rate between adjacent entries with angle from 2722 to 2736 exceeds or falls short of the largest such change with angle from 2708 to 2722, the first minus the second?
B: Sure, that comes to 0.17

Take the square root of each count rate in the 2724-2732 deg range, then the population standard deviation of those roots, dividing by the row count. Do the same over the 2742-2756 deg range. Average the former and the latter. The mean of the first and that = 0.113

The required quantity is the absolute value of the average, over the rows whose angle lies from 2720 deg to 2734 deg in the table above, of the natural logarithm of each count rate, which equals 1.68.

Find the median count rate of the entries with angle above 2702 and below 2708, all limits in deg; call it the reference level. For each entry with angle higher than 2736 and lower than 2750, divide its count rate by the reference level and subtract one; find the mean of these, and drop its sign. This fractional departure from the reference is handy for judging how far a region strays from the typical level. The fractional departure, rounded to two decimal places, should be 0.23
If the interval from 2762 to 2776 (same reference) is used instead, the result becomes 0.42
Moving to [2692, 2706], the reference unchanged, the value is 0.16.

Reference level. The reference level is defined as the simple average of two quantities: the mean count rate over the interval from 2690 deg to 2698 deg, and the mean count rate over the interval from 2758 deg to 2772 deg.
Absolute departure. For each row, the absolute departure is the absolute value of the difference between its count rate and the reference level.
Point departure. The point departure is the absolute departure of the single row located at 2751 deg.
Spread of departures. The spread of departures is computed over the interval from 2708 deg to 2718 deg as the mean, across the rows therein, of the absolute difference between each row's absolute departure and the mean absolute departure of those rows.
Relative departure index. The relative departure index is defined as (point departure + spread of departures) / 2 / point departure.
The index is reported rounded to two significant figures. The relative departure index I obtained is 0.95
